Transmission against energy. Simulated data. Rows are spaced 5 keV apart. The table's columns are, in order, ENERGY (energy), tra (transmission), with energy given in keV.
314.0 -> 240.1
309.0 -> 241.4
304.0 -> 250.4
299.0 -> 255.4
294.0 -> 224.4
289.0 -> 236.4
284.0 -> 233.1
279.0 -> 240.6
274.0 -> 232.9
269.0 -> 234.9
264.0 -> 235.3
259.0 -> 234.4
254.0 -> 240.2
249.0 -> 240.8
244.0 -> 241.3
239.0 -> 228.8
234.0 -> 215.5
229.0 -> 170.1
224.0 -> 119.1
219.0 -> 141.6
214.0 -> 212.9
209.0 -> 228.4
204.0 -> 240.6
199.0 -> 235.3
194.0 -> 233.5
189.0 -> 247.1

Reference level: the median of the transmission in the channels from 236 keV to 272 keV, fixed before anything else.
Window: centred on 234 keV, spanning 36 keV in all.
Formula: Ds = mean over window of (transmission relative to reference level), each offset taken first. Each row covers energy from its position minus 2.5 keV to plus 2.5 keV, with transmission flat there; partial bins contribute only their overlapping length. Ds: -41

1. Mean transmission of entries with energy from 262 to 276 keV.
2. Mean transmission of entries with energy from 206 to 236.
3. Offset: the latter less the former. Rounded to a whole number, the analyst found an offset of -53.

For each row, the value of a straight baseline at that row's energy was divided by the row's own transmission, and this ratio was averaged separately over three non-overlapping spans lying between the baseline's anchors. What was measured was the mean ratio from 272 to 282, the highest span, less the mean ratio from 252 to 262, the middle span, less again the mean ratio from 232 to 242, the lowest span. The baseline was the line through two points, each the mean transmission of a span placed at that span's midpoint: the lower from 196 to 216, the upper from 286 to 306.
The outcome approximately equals -1.0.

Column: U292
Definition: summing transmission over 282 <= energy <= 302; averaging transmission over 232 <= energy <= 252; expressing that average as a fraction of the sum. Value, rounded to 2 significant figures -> 0.24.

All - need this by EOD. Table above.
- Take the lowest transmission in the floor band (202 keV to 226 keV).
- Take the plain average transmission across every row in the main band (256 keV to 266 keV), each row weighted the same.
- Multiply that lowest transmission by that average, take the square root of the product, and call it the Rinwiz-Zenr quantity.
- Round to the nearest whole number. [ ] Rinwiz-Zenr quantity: 167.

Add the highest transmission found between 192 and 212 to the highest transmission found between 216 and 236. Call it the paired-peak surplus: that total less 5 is 451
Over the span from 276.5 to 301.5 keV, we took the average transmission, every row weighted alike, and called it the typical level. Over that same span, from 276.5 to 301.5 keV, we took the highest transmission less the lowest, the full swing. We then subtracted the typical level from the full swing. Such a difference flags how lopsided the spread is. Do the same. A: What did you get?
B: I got -207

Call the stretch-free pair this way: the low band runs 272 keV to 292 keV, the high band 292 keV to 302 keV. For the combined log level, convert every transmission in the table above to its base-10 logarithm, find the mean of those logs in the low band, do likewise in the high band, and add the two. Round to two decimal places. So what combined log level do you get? 4.75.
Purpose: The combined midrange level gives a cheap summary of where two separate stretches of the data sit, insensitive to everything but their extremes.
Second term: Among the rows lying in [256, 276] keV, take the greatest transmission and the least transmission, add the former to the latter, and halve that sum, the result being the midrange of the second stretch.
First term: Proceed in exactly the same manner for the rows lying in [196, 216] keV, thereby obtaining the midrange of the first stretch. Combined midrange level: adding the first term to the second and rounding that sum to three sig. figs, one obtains 461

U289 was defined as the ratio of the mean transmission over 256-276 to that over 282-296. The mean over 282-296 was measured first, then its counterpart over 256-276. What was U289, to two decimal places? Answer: 1.01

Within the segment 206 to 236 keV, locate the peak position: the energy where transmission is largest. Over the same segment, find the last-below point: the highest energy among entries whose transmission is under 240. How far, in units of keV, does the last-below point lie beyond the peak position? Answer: 25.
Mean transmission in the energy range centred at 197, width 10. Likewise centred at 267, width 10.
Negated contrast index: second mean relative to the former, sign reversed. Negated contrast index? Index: -1.00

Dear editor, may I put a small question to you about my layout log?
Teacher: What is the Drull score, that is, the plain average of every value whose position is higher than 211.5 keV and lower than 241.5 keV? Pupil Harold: 181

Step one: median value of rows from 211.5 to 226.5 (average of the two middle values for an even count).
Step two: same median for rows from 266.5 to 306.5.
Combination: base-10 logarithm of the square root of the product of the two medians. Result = 2.26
